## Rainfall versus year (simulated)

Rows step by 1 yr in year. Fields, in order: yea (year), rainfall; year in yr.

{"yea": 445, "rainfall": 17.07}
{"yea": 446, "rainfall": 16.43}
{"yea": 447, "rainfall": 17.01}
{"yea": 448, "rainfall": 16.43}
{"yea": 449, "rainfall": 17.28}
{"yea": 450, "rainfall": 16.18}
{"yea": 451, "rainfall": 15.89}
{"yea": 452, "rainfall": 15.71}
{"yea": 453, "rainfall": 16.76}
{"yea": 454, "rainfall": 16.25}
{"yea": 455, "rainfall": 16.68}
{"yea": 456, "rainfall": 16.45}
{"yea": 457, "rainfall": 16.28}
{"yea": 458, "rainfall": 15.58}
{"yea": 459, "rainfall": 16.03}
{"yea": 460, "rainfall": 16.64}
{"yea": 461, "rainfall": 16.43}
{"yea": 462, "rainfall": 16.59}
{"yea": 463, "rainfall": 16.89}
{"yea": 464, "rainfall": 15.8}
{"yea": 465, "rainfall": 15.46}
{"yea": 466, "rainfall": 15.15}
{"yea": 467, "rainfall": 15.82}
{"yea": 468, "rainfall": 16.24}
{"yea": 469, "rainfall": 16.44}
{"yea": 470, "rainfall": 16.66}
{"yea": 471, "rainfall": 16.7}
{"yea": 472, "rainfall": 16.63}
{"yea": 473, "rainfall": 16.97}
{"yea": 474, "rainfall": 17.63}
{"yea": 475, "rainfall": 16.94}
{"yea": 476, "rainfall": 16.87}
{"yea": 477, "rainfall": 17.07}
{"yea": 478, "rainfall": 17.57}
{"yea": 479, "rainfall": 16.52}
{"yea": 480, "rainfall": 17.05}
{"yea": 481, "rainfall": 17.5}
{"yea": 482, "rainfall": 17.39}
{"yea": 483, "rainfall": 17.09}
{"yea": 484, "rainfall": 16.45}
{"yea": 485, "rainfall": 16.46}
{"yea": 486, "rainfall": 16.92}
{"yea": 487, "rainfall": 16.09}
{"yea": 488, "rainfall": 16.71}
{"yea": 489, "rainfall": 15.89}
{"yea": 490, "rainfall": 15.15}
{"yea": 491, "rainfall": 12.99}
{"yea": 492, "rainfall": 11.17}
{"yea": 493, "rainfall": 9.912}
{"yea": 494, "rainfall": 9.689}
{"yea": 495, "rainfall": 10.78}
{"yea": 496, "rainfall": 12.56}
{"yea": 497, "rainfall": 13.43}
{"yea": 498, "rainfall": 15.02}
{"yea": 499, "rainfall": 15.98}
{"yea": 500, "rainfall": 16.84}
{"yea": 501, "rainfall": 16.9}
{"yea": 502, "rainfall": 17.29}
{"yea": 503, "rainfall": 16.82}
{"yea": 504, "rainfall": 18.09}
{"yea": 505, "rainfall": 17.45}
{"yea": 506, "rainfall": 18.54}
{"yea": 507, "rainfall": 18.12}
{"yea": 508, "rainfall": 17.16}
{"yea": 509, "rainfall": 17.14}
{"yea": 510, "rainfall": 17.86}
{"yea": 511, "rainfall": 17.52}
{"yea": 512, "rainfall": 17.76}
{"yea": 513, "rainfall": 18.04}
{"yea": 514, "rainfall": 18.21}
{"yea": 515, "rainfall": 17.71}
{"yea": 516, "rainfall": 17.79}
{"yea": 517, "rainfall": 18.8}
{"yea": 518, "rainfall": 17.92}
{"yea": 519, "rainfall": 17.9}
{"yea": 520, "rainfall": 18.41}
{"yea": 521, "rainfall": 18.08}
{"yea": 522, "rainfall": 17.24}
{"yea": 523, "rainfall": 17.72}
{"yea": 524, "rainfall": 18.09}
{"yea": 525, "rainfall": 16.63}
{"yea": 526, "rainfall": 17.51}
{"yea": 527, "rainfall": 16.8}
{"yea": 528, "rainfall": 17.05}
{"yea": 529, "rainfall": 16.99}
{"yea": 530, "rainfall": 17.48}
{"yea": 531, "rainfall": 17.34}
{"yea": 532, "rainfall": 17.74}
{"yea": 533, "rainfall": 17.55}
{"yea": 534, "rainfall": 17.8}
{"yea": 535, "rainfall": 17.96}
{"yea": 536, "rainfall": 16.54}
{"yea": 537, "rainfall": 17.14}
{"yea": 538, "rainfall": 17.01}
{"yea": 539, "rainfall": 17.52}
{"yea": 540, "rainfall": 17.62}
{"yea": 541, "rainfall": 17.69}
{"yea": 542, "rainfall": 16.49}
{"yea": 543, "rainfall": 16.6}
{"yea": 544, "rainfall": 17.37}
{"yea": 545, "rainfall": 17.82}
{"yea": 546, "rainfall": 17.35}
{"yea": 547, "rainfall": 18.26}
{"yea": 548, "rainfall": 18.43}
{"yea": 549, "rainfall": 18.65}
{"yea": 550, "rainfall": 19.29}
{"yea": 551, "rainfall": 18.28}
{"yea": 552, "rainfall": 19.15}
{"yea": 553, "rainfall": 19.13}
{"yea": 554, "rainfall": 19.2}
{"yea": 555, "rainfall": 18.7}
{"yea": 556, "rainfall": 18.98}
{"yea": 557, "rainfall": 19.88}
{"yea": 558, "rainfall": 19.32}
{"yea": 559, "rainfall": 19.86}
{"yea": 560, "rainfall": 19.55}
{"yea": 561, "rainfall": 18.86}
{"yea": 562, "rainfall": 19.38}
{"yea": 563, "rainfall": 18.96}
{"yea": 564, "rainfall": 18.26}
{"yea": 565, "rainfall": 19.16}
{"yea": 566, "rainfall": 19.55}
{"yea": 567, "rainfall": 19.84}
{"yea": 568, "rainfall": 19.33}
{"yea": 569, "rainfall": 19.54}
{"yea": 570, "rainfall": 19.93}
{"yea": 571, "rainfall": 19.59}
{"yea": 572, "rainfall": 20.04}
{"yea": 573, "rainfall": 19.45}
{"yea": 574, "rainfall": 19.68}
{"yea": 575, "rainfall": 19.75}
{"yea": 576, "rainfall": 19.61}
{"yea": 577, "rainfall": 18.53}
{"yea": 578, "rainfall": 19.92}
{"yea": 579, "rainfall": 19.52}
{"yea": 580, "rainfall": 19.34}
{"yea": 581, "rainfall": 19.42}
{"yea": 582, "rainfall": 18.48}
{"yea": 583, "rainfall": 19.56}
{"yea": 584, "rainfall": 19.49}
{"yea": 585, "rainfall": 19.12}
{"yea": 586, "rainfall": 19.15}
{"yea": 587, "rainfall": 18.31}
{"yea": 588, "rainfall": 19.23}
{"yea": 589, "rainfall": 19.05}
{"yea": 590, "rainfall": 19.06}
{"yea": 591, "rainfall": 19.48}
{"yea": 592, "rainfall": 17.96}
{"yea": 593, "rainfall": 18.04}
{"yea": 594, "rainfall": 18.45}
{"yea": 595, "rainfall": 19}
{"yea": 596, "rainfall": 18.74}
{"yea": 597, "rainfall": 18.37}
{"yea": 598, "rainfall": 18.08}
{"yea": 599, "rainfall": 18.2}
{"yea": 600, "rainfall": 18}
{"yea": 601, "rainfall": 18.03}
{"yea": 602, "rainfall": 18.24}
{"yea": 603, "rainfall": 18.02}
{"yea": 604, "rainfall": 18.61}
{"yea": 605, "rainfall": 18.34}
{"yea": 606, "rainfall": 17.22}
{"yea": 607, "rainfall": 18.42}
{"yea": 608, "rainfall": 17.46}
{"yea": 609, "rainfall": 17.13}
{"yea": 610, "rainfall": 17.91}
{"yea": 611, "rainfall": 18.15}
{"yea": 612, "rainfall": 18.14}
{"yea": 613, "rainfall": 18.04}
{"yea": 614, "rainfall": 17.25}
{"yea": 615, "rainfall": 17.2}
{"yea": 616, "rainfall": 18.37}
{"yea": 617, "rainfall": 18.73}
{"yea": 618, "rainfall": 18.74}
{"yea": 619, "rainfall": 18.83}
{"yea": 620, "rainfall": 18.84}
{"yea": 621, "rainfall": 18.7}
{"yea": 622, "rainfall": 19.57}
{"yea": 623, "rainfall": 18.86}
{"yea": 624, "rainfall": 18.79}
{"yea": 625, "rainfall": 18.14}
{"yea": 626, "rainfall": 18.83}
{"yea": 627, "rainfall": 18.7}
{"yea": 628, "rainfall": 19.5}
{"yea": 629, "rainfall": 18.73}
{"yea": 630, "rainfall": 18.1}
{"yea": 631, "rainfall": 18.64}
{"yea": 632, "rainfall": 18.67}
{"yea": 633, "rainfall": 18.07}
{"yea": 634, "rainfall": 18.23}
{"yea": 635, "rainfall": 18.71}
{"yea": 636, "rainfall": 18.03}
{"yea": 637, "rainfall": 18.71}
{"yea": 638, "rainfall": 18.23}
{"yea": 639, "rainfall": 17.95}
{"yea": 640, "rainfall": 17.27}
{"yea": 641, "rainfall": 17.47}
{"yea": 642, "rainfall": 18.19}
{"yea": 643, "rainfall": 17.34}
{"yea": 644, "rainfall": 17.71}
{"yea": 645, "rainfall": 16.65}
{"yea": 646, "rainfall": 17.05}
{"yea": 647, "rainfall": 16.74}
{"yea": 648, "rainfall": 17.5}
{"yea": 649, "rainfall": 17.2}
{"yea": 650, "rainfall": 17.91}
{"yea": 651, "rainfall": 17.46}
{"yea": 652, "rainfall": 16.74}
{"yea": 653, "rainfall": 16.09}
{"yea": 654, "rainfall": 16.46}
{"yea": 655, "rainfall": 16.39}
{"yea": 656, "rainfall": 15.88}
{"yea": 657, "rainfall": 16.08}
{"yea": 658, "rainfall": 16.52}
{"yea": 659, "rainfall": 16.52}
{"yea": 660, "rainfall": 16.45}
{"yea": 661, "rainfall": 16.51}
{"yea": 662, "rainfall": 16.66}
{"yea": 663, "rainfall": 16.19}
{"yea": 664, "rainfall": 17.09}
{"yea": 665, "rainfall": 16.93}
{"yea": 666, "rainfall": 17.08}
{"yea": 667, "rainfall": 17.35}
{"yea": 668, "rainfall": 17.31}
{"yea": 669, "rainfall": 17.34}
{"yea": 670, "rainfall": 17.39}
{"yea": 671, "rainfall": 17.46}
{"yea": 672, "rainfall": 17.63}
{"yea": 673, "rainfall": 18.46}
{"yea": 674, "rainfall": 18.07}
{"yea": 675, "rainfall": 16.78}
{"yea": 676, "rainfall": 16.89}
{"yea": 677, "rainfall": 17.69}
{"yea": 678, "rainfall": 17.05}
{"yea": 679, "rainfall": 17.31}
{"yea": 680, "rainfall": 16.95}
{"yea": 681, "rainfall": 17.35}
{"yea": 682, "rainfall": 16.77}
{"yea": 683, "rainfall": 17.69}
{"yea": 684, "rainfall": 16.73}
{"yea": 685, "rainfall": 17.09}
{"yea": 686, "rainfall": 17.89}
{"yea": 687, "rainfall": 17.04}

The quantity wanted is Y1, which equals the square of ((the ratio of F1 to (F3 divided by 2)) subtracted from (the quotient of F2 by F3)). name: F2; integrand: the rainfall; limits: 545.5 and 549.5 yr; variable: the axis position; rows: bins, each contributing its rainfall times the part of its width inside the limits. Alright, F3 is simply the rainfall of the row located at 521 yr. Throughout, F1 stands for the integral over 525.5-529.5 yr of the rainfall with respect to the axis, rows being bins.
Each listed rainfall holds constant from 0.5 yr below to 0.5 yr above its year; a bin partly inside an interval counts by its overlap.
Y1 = 13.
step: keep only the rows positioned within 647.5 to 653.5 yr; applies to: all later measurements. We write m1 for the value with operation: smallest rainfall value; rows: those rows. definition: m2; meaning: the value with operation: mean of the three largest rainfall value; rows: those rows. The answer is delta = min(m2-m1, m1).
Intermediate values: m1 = 16.09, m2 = 17.6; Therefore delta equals 1.5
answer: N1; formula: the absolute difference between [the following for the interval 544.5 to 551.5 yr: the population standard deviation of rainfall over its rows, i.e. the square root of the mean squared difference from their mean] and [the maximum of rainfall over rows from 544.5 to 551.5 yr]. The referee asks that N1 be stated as 18.7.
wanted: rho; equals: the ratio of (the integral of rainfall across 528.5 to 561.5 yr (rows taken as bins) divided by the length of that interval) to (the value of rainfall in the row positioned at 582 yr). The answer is 0.98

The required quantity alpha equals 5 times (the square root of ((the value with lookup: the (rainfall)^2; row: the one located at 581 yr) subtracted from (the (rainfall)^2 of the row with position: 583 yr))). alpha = 12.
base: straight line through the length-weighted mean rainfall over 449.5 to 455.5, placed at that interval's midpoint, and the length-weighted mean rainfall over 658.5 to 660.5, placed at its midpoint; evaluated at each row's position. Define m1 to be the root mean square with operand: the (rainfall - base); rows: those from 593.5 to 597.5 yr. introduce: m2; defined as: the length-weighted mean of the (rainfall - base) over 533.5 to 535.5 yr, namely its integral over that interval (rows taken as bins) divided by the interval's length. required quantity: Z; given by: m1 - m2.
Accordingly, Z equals 0.7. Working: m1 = 2.2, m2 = 1.5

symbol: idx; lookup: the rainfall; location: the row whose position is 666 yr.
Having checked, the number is 17.08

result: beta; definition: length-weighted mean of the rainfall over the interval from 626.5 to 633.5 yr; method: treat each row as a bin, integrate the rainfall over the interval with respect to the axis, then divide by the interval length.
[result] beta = 18.6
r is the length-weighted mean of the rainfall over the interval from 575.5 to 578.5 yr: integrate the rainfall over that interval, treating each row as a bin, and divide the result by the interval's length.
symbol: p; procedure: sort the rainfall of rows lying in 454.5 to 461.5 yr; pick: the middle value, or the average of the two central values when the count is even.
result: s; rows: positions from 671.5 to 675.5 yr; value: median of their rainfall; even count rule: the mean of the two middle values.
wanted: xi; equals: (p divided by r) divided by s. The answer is 0.048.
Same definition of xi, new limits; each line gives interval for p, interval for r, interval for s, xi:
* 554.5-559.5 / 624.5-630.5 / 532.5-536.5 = 0.059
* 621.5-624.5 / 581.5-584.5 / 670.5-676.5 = 0.056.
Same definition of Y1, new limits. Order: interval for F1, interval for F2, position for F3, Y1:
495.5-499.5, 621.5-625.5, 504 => 5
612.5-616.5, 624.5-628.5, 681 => 15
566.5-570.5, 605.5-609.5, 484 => 28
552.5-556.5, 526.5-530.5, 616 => 21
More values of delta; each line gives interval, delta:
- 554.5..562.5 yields 1.1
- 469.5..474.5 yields 0.5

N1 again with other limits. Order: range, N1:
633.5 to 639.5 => 18.4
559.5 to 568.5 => 19.4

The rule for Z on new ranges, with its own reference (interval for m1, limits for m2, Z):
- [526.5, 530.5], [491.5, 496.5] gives 6.3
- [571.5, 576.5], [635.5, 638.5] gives 1.5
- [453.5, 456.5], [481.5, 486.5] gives -0.3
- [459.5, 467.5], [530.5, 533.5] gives -0.6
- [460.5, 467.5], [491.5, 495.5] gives 6.5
